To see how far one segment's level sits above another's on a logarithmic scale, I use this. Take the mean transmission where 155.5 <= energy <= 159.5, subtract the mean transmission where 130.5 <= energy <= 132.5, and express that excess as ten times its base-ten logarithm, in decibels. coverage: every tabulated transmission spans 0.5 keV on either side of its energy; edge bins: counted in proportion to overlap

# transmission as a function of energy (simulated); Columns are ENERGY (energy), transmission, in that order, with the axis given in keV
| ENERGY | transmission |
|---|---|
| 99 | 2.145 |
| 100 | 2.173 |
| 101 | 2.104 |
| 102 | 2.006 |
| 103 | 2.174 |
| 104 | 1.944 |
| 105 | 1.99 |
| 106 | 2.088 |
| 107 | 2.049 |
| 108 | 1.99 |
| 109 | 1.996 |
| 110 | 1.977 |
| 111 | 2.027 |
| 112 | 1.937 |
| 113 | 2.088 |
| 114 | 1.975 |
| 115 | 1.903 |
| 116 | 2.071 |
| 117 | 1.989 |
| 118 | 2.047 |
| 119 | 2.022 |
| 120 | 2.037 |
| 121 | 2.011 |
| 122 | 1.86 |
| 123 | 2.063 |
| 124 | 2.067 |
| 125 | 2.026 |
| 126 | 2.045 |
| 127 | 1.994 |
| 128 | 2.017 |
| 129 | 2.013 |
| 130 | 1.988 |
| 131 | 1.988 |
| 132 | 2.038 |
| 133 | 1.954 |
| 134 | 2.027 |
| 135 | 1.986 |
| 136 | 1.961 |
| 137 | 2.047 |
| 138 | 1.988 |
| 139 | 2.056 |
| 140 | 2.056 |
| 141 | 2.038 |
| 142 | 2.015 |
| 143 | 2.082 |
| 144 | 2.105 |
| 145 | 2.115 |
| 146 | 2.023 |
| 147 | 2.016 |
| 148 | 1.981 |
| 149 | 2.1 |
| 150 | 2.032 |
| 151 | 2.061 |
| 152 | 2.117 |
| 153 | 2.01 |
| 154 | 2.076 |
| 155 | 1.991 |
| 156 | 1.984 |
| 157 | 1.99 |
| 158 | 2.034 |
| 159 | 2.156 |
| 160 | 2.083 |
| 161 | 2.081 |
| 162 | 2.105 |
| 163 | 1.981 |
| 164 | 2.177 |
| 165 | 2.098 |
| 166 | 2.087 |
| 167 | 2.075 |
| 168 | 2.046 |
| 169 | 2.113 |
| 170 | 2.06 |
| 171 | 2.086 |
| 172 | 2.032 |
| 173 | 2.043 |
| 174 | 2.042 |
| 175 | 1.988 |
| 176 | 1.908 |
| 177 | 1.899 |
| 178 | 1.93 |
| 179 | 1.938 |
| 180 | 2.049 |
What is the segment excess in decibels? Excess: -15.5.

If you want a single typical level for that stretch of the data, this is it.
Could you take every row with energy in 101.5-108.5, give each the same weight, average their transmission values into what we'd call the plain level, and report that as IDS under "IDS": 2.034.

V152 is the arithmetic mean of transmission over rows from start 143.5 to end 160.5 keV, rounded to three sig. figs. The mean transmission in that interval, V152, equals 2.05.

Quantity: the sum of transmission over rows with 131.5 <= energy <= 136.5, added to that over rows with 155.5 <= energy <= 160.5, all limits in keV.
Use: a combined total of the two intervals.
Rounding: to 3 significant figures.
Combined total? 20.2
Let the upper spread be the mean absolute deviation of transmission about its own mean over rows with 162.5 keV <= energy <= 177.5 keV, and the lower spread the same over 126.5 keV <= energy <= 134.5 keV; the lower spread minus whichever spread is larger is -0.032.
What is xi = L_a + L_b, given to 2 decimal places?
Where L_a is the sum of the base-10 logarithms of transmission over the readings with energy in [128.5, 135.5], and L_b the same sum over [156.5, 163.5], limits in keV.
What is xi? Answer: 4.30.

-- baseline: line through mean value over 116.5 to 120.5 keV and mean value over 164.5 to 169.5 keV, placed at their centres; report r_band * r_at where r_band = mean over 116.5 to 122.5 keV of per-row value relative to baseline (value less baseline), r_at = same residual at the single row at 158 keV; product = 0.0012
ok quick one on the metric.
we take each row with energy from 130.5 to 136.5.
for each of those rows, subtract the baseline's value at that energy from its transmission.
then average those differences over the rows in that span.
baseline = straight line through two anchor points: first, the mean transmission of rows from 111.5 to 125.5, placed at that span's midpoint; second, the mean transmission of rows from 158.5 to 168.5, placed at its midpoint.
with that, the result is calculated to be -0.04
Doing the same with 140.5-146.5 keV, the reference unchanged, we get 0.01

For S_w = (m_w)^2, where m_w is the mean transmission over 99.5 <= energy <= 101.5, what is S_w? 4.57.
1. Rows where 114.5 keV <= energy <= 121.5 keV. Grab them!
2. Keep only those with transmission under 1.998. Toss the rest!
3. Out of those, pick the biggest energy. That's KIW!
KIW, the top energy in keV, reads 117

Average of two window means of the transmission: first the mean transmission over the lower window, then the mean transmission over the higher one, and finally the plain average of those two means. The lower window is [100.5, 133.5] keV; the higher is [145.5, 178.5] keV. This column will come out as 2.03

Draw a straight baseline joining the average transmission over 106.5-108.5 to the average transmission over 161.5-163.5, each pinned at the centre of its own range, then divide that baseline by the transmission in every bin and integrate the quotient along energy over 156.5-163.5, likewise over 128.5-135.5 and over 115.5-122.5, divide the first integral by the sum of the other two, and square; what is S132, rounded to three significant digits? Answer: 0.239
